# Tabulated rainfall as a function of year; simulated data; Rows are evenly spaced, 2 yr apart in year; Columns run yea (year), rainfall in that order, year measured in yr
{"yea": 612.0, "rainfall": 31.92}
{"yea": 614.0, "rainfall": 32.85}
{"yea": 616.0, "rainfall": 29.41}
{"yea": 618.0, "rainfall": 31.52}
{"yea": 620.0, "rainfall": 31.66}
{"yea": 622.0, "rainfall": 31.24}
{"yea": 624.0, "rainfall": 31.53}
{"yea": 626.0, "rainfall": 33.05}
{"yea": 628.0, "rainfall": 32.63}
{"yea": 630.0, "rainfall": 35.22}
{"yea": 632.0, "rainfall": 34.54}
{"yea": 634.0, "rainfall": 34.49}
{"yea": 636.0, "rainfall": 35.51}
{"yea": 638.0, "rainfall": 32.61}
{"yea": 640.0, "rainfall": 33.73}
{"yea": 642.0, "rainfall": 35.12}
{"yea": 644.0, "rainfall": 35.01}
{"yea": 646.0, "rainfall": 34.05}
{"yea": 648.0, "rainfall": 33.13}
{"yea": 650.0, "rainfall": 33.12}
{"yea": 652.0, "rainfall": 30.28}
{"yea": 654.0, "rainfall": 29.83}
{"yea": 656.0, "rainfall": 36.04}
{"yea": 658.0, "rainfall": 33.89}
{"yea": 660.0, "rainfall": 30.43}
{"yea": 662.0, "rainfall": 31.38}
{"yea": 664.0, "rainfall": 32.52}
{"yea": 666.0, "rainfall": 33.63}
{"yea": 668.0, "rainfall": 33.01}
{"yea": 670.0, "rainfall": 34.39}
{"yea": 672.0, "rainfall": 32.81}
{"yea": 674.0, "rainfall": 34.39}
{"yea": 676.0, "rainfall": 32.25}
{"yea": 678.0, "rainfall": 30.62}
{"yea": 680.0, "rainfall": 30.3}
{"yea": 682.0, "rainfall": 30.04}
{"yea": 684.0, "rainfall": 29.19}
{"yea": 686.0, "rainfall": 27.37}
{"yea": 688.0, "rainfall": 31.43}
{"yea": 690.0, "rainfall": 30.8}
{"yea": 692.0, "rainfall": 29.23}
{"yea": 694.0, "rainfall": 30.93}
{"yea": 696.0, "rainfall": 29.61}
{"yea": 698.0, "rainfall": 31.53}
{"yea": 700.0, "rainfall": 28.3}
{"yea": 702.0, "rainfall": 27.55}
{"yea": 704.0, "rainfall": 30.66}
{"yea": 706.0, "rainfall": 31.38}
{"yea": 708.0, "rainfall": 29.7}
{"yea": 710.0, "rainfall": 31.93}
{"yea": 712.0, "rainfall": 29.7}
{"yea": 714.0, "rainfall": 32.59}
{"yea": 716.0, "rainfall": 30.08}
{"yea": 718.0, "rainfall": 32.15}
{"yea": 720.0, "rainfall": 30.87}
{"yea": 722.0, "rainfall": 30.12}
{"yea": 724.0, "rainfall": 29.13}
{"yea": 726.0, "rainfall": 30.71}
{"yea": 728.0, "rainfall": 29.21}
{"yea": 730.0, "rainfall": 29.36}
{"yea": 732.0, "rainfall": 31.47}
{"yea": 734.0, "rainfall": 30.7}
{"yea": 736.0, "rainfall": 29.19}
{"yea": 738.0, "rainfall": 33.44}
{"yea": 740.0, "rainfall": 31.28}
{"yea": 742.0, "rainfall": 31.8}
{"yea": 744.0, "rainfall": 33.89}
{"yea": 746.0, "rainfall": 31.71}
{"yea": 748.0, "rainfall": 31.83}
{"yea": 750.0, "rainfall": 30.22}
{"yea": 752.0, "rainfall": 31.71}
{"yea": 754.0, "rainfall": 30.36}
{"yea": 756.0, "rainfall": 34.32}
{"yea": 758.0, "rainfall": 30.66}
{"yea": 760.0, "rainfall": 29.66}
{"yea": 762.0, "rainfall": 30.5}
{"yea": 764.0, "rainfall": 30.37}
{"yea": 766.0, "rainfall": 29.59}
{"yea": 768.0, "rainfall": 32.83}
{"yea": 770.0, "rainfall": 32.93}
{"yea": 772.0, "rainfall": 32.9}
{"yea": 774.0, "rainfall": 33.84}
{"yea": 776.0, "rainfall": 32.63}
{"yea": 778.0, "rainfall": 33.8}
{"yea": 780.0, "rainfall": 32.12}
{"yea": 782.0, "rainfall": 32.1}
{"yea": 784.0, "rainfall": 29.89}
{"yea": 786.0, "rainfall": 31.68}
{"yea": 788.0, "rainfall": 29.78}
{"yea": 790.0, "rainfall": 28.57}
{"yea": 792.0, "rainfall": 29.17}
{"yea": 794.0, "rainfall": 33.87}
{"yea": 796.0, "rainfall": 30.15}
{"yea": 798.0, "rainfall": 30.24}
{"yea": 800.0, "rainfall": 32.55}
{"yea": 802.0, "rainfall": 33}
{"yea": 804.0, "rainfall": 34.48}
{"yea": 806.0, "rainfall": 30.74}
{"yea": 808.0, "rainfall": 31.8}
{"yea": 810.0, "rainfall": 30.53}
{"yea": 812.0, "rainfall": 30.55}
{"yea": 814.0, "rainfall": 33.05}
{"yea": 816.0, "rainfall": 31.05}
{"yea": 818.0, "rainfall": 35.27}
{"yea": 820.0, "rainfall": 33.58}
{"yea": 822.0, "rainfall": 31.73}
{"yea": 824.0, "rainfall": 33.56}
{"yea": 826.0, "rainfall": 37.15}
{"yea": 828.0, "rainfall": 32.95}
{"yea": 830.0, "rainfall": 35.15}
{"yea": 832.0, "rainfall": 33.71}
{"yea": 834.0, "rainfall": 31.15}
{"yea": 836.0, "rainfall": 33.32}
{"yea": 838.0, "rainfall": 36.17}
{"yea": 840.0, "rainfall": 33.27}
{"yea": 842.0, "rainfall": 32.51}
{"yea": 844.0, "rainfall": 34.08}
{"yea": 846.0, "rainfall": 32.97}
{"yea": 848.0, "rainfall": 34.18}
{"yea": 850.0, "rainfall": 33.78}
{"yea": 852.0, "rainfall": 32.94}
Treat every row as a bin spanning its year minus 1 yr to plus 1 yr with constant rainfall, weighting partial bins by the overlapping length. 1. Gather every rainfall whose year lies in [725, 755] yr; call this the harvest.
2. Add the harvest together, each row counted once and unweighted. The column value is 467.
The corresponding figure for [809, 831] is 365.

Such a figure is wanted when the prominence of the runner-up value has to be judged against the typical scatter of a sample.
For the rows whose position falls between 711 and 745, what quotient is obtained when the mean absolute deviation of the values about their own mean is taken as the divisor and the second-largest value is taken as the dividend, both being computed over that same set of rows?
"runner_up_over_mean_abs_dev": 28.0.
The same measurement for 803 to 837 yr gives 23.2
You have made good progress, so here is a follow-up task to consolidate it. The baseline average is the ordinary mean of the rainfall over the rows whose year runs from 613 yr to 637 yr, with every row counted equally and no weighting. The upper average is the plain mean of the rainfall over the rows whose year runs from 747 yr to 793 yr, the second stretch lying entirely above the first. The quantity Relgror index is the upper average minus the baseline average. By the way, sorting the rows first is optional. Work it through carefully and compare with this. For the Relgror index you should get -1.4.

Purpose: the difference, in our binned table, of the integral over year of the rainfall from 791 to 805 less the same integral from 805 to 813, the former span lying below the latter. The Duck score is 200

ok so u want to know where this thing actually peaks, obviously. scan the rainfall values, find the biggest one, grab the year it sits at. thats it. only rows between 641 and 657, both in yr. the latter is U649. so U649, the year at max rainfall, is 656.0 yr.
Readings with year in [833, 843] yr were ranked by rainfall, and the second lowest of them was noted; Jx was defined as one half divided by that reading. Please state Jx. 0.0154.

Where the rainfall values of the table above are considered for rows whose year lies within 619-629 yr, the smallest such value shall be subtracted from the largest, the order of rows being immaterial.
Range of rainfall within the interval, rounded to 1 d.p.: 1.8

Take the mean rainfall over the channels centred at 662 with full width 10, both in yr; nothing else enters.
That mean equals 32.4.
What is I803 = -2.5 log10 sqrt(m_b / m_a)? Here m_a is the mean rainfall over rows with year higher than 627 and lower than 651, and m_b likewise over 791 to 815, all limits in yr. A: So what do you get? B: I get 0.04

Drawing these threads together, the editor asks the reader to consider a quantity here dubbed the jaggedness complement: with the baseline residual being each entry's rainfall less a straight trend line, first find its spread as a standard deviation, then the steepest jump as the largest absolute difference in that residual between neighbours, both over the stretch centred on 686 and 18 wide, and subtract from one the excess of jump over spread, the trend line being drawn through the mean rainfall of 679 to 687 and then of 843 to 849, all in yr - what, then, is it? -1.8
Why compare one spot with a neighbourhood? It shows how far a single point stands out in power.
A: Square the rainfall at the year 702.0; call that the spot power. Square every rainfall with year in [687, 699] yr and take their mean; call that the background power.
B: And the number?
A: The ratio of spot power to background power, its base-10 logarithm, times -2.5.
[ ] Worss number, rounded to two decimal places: 0.23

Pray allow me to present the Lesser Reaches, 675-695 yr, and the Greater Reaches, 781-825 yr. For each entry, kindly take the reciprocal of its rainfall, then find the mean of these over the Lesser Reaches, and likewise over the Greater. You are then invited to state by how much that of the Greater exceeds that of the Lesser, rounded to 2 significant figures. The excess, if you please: -0.0015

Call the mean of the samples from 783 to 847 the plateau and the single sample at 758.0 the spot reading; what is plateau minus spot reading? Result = 1.8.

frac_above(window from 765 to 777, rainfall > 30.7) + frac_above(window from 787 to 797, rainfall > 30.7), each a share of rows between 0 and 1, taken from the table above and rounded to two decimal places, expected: 1.03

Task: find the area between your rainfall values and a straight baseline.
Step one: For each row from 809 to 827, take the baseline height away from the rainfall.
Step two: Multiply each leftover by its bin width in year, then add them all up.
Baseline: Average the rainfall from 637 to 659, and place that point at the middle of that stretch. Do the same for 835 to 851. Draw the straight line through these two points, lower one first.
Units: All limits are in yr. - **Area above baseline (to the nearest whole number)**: -14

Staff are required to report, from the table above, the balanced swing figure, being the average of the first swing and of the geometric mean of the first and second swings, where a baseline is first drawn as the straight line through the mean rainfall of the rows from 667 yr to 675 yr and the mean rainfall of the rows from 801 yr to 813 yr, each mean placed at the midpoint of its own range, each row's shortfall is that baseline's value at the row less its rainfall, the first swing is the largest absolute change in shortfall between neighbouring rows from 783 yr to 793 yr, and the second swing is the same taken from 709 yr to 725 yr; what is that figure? 2.1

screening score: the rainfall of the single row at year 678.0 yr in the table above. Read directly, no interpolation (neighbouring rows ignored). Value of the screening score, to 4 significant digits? 30.62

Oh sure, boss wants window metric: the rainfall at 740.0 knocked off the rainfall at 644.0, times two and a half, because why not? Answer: 9.3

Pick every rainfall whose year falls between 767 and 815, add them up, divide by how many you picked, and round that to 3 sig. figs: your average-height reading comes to 31.8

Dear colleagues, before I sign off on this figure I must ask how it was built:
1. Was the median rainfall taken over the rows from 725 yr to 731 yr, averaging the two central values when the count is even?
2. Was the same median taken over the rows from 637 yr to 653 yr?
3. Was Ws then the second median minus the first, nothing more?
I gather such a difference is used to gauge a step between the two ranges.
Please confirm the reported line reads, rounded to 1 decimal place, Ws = 4.1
